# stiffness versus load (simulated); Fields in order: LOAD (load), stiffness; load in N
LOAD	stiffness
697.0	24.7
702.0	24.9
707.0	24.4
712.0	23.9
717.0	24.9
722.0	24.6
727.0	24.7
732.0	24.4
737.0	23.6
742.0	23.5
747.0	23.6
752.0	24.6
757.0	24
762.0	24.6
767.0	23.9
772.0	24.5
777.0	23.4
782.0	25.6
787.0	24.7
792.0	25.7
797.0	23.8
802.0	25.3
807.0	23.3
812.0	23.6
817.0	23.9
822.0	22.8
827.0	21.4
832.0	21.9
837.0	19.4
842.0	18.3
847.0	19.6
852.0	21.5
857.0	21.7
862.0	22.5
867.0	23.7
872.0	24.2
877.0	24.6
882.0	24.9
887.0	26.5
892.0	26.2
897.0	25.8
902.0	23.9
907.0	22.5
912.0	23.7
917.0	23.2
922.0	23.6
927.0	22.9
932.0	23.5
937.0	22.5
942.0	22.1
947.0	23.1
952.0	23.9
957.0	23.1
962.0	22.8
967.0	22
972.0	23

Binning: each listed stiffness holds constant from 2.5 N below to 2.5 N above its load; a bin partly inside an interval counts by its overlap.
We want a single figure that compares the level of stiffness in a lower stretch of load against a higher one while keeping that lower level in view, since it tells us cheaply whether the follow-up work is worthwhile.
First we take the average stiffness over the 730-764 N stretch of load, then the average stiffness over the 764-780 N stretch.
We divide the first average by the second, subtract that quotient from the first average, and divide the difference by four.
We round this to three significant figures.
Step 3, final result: 5.76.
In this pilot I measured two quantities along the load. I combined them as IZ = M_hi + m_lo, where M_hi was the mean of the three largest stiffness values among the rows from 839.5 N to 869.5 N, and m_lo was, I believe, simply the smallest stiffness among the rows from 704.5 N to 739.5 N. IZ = 46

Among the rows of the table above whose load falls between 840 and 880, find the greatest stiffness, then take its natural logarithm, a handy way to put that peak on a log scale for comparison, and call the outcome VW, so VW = 3.20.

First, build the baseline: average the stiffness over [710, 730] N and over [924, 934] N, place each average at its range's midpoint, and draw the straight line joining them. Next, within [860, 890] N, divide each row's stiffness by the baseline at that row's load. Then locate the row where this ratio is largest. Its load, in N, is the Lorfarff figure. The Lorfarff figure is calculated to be 887.0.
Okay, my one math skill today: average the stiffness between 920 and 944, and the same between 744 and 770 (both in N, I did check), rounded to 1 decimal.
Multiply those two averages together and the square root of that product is 23.5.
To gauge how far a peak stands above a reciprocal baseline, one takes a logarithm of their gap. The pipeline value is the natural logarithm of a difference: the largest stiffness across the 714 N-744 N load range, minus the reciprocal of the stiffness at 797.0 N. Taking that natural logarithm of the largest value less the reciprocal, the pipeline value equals 3.21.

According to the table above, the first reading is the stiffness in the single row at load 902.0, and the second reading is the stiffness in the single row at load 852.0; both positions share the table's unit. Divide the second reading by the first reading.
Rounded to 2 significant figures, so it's 0.90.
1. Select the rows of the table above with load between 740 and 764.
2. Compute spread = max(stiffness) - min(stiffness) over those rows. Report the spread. 1.1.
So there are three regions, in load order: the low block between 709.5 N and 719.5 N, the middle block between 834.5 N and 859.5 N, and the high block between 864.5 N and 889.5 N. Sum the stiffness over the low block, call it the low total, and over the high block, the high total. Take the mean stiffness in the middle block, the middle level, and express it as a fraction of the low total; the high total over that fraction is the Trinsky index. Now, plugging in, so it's 301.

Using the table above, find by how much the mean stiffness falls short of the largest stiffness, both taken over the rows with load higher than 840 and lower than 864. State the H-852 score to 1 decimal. 1.8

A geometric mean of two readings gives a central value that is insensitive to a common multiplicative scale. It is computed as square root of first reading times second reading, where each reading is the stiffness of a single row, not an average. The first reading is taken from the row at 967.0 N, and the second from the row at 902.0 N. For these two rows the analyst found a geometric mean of 22.9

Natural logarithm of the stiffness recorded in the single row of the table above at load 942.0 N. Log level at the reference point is 3.096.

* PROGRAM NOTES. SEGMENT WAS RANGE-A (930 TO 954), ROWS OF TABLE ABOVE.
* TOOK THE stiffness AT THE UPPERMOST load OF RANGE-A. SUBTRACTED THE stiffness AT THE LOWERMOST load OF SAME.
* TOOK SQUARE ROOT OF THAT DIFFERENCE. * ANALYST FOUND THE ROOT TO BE 0.63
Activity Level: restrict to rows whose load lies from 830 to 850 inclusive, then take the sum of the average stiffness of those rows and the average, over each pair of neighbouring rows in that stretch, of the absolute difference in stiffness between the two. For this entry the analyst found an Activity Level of 21.4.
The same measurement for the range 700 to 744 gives 24.8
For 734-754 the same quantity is 24.2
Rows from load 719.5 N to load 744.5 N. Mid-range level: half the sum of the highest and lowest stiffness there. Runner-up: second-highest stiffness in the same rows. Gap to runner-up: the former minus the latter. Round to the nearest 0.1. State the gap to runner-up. -0.5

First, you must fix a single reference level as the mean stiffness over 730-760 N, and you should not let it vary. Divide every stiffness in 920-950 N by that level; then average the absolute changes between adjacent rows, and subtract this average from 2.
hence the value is 1.969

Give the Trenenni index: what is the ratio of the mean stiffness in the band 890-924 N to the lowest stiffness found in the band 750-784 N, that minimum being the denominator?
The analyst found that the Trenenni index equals 1.03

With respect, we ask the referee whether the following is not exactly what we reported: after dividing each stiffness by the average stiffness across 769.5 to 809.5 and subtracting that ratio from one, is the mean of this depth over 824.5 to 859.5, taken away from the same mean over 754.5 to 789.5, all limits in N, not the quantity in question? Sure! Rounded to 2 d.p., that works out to -0.16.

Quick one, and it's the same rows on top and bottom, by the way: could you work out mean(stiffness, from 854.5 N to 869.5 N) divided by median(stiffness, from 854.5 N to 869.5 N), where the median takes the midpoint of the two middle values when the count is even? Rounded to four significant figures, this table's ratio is 1.006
